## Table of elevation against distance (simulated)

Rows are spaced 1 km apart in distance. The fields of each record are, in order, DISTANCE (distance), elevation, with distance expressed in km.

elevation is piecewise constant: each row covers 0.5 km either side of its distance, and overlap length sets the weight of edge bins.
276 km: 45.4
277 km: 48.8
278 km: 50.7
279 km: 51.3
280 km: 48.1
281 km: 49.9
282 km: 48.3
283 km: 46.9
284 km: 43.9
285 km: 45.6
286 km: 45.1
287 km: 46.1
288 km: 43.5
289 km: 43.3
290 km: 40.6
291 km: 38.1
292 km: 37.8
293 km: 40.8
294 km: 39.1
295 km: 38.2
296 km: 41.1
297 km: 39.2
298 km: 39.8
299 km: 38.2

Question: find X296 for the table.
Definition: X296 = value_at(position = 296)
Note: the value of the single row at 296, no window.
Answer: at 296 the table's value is 41.1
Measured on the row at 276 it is 45.4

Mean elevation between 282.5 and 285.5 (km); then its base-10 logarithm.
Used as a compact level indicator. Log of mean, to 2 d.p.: 1.66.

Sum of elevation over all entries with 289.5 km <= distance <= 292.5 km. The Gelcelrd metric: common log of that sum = 2.07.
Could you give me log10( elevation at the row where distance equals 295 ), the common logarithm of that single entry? 1.58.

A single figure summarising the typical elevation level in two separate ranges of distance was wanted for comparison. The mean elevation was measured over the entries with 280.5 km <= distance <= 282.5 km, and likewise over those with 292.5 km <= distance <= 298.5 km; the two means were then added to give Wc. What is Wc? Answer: 88.8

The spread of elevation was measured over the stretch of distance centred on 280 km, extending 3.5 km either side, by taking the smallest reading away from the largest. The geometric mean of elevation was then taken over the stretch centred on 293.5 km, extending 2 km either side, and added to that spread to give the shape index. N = 43.4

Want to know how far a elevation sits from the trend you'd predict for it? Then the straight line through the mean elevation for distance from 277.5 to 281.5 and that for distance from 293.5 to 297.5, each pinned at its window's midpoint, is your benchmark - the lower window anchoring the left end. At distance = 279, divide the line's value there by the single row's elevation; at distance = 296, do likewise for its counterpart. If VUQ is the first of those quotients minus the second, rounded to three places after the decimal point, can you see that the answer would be 0.031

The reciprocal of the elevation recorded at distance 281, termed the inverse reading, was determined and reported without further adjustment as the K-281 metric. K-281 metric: 0.0200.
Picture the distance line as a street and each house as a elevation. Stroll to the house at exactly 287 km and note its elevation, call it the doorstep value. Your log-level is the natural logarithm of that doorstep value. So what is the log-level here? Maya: 3.83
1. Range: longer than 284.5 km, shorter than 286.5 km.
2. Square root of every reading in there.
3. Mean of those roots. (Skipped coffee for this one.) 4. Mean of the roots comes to 6.7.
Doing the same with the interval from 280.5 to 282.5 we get 7.0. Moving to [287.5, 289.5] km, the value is 6.6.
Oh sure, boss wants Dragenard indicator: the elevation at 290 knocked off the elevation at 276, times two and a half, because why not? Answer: 12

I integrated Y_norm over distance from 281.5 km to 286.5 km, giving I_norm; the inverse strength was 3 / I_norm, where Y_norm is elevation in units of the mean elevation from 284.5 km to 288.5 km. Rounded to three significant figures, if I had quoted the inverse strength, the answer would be 0.588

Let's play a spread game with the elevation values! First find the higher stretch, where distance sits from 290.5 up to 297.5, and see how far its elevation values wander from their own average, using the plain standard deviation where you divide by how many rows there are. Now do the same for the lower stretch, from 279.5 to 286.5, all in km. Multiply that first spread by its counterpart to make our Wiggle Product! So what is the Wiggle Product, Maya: 2.4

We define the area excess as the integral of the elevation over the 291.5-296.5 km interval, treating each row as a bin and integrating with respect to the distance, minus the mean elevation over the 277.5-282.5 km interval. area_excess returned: 147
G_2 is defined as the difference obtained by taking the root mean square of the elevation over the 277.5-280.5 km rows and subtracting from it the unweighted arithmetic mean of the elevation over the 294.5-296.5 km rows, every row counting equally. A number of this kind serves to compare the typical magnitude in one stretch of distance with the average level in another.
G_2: 10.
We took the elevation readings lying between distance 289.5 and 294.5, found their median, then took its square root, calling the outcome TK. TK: 6.25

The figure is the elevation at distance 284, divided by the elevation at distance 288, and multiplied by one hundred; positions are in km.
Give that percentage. 101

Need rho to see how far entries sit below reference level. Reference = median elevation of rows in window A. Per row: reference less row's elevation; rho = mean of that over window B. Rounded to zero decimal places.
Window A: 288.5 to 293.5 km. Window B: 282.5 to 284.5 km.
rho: -5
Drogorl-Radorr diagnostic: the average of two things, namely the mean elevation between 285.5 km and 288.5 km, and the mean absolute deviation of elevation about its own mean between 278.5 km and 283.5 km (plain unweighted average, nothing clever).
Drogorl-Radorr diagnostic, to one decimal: 23.1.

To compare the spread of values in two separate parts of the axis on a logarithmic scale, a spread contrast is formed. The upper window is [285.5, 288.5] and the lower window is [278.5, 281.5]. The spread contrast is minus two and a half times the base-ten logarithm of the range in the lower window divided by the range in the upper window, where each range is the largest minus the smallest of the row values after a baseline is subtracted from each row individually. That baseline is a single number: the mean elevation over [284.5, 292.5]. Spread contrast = -0.23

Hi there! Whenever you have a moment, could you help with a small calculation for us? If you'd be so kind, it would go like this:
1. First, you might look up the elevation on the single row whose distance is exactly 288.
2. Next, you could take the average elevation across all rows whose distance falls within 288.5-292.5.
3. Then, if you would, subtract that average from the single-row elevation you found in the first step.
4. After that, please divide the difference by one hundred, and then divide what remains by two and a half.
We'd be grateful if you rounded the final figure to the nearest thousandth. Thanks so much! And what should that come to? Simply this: 0.014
